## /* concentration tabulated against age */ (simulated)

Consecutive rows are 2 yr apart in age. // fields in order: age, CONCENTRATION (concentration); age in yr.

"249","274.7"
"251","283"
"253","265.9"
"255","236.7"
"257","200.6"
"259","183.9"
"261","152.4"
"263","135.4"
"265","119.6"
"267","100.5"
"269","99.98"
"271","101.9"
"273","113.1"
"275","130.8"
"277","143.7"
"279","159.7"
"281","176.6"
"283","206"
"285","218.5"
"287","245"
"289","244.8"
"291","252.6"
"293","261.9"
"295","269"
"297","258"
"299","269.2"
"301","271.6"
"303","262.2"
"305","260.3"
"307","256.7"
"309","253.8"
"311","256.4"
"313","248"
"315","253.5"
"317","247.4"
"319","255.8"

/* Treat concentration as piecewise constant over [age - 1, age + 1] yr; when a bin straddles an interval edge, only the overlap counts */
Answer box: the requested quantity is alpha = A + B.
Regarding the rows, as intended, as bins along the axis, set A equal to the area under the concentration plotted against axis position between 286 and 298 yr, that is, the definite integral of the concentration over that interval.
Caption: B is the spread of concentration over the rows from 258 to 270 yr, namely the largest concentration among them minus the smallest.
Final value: 3147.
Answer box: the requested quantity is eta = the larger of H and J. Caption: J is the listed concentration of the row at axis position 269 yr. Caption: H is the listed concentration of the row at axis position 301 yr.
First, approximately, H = 271.6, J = 99.98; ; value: 272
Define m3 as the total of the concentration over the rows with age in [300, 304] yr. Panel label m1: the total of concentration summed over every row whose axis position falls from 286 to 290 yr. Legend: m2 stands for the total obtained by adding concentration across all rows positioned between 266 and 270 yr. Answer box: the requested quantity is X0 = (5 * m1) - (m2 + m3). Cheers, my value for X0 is 1715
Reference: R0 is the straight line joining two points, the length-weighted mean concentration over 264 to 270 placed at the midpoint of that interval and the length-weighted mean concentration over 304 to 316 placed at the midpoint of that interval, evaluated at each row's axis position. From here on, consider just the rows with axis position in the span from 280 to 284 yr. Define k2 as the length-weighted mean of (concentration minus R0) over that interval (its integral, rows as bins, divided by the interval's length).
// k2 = 33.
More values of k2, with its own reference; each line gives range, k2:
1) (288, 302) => 58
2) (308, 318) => -13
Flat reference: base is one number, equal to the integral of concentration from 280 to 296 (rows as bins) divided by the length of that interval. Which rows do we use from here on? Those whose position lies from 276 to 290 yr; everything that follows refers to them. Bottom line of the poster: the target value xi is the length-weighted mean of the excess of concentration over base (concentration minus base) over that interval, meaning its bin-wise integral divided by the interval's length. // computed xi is -35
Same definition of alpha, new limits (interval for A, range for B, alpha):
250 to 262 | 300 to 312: 2663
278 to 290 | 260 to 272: 2554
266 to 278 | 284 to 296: 1430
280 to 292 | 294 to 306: 2701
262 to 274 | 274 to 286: 1429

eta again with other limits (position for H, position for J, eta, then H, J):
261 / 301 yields 272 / 152.4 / 271.6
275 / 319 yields 256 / 130.8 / 255.8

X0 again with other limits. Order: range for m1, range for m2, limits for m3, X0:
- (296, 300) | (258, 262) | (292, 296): 1769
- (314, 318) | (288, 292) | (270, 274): 1792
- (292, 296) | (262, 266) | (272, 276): 2156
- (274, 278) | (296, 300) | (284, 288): 382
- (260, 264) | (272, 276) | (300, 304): 661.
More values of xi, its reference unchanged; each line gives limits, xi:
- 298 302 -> 36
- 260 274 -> -117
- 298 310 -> 28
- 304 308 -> 24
